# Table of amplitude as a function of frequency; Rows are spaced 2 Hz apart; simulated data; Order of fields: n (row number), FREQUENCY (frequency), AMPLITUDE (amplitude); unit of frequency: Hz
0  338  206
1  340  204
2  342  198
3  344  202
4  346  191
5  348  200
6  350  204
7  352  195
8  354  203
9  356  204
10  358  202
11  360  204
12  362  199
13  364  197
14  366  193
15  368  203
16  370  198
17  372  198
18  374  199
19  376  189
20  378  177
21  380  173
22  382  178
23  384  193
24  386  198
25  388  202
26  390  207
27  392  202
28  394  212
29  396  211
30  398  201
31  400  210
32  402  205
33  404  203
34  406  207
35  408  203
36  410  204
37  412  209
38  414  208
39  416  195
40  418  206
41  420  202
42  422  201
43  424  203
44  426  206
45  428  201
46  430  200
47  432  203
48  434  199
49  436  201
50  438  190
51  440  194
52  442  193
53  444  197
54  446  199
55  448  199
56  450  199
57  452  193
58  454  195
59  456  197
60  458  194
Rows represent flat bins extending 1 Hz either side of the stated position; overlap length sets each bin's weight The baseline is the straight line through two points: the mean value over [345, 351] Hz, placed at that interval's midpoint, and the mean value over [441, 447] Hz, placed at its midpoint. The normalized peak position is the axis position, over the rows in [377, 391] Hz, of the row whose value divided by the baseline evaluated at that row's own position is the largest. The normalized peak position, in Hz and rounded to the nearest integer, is 390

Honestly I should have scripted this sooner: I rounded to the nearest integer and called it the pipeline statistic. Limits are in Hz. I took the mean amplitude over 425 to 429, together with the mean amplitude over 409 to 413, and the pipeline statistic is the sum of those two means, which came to 410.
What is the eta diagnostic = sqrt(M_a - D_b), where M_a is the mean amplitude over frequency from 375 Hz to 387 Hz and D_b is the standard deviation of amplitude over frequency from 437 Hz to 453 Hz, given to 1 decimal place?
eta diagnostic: 13.5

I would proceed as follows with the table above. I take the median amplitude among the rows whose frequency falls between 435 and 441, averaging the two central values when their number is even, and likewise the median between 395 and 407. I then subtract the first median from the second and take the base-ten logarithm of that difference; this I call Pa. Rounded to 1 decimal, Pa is 1.1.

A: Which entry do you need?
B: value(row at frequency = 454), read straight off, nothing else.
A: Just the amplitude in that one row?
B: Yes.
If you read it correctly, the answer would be 195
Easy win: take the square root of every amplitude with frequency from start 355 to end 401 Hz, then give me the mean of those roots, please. 14.06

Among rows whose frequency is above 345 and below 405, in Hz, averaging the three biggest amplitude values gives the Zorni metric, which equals 211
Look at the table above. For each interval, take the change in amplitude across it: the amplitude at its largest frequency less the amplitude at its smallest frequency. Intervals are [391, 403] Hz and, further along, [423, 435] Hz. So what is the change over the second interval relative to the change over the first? -1.3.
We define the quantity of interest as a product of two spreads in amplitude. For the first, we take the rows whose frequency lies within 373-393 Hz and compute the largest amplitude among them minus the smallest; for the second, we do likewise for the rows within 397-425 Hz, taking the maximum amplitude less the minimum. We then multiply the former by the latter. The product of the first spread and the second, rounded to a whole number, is 510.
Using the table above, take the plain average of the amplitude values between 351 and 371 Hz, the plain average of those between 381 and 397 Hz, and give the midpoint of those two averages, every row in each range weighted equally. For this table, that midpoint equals 200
